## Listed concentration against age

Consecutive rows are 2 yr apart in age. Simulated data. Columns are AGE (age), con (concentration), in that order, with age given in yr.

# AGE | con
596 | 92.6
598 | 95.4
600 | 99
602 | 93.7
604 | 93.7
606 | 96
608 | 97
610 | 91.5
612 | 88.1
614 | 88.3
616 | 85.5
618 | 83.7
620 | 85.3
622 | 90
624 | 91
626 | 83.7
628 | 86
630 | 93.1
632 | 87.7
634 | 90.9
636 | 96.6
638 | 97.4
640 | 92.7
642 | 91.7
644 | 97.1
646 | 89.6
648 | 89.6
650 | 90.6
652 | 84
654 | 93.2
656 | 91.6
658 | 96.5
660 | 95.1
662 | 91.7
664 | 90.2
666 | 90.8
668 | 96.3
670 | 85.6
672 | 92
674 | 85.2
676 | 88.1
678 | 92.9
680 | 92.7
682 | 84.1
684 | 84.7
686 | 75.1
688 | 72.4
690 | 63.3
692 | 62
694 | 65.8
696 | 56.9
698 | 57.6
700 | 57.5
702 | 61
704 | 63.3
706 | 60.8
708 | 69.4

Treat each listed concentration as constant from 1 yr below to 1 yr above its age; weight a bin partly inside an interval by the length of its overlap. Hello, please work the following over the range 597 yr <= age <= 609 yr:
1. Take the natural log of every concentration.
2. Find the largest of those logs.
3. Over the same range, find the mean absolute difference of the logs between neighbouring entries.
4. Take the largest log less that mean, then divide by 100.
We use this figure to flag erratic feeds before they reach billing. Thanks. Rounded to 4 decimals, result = 0.0457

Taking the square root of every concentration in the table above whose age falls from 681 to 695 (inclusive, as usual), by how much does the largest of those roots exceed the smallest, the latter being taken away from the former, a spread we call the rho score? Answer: 1.3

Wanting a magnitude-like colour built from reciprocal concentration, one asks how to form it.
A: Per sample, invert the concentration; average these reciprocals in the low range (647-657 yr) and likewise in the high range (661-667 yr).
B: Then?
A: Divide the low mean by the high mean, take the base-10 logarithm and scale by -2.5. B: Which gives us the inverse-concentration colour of -0.01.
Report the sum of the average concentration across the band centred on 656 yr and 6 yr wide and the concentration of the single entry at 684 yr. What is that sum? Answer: 178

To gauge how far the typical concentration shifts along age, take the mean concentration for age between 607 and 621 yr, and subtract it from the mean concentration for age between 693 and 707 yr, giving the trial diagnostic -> -28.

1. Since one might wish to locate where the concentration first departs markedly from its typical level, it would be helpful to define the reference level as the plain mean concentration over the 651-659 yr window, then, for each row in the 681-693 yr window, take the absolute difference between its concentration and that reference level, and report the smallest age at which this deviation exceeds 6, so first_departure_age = 682 yr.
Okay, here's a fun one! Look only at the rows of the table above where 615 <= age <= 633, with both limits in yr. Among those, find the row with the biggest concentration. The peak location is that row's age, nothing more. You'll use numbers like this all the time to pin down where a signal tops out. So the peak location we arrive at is 630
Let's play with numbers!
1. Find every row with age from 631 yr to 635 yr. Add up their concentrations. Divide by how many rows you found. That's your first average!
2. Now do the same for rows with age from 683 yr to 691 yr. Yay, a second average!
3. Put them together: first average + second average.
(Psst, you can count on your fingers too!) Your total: 163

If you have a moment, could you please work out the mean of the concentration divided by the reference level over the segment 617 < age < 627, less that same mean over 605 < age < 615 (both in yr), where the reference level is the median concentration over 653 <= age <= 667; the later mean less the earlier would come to -0.06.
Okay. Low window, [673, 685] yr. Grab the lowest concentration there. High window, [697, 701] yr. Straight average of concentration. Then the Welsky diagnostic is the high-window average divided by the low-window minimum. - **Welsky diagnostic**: 0.68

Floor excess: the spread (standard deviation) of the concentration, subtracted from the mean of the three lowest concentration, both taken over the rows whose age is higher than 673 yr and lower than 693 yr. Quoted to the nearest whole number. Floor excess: 55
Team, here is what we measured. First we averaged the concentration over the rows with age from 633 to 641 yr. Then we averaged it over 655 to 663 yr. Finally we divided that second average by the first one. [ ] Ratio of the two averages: 0.99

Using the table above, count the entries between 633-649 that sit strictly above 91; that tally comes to 5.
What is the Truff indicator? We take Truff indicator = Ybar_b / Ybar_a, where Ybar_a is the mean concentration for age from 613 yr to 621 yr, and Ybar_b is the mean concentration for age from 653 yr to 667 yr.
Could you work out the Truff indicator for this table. 1.08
